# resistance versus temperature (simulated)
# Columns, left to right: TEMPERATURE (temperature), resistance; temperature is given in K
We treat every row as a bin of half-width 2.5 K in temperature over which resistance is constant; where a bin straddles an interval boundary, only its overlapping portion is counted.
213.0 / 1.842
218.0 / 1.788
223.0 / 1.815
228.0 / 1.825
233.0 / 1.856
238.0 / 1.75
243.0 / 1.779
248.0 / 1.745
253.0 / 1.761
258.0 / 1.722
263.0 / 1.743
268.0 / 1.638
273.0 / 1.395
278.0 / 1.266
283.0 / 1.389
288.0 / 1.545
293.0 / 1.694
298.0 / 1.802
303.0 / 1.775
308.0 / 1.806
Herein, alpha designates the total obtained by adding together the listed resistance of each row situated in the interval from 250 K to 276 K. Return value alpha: 8.3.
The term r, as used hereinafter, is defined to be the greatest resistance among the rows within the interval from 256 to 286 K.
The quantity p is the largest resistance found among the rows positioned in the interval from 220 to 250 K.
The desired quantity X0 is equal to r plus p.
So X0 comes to 3.60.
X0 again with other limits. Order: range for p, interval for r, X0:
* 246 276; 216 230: 3.59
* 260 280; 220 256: 3.60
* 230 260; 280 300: 3.66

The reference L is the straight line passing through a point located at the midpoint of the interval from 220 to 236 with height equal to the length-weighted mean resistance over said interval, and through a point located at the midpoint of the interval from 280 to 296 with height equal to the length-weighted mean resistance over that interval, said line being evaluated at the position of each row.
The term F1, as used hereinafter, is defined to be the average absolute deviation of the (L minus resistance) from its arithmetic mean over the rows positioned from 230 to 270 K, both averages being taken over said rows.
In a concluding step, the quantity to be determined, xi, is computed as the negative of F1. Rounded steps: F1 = 0.027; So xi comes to -0.03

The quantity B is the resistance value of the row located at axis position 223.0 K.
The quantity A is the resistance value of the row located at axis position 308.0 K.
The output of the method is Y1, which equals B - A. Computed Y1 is 0.01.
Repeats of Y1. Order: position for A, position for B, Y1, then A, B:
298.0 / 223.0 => 0.01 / 1.802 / 1.815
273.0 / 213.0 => 0.45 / 1.395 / 1.842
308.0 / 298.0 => 0.00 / 1.806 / 1.802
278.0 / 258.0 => 0.46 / 1.266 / 1.722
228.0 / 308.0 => -0.02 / 1.825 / 1.806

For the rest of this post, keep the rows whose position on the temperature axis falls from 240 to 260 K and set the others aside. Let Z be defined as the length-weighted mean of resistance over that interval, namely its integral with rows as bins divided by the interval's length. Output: 1.75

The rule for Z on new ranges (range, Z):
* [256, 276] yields 1.61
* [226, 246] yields 1.80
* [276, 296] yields 1.49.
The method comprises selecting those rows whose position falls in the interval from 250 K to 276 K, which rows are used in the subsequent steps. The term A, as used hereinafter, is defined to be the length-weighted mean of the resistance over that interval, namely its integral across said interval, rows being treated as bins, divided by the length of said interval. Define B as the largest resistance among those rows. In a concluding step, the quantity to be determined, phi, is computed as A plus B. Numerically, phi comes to 3.41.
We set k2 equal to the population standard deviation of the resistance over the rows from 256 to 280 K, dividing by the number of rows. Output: 0.19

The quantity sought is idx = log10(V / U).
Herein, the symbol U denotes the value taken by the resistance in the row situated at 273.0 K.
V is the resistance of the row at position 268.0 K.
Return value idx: 0.07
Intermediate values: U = 1.395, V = 1.638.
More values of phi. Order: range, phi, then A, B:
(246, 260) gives 3.50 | 1.74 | 1.761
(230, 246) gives 3.65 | 1.79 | 1.856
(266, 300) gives 3.33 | 1.53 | 1.802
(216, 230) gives 3.63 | 1.81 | 1.825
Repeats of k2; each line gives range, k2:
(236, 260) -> 0.02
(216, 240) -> 0.04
